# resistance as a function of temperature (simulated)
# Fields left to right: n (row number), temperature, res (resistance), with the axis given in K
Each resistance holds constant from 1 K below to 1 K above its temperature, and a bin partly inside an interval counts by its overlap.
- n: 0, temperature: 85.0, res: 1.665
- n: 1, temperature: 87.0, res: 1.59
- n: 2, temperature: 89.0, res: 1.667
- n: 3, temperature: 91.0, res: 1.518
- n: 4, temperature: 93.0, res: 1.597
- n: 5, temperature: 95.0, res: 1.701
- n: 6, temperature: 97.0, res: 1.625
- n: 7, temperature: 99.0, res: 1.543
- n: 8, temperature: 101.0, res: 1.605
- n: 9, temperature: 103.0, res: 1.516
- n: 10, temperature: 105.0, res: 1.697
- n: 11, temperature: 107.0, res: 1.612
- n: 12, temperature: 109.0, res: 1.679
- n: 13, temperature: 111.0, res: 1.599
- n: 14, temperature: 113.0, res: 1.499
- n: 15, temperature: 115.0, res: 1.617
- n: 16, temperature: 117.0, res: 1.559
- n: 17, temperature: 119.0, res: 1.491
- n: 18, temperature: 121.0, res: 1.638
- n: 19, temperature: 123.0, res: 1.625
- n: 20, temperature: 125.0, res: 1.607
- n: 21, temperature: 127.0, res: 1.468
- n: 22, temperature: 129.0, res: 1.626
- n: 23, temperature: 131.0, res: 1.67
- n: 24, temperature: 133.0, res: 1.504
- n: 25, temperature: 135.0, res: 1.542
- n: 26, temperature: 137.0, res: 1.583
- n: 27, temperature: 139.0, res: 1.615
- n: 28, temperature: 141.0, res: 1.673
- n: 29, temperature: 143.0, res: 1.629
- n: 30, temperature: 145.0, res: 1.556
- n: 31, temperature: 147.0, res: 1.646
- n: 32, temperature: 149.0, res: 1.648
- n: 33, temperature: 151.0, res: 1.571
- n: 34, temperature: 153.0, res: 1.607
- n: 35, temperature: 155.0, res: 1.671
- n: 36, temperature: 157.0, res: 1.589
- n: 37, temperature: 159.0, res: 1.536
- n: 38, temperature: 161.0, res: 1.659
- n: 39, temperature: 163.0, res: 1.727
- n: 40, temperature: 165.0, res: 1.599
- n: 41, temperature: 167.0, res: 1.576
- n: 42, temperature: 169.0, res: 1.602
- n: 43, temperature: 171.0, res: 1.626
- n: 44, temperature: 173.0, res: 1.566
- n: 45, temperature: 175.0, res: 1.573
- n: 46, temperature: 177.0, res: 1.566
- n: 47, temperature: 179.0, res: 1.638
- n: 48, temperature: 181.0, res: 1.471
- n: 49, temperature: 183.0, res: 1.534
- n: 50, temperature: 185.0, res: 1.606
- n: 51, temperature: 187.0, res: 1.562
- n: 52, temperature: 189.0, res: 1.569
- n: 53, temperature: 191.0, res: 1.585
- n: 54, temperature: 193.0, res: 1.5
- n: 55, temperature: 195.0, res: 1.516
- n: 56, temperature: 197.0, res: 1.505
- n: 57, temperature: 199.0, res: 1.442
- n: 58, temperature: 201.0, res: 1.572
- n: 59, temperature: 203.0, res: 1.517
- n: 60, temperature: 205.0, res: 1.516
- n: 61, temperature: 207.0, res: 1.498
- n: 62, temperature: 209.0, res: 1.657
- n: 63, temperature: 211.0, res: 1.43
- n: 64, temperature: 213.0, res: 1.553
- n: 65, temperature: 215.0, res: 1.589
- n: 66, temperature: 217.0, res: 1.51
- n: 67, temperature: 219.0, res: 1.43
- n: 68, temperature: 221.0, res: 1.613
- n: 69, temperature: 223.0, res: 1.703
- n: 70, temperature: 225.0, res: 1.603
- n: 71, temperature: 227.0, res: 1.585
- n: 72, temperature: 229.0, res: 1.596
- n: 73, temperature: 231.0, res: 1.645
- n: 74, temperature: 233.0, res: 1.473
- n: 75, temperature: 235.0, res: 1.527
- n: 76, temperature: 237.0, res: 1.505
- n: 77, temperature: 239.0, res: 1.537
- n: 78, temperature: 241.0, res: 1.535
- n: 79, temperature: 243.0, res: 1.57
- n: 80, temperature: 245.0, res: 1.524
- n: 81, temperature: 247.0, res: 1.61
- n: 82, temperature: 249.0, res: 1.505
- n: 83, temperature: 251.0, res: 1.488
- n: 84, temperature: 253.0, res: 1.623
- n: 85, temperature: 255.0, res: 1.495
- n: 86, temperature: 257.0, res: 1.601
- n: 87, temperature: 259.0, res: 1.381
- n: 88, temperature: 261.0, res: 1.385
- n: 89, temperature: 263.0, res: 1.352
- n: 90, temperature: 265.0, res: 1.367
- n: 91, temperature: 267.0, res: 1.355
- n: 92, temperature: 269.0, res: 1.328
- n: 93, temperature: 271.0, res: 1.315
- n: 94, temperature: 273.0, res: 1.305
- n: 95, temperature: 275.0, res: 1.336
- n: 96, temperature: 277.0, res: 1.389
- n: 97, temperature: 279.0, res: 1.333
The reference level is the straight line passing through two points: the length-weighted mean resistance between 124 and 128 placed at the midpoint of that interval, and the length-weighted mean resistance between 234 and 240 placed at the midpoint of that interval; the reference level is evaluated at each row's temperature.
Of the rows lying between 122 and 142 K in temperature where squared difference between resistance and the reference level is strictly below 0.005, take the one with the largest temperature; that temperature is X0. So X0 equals 137.0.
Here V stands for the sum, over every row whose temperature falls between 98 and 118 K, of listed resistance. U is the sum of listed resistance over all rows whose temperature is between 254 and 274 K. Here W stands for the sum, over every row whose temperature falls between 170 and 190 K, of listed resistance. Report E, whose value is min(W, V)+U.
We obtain 29.6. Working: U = 13.9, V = 15.9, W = 15.7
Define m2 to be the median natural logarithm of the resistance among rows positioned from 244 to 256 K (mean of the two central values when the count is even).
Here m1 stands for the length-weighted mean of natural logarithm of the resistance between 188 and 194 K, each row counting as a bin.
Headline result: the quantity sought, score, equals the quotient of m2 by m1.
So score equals 0.95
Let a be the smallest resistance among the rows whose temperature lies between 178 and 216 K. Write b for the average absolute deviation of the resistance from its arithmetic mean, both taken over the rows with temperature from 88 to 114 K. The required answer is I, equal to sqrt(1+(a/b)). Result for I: 5.2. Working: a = 1.43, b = 0.055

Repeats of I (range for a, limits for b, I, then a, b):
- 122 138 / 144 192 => 6.1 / 1.468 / 0.040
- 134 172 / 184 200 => 5.9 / 1.536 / 0.045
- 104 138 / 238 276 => 3.9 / 1.468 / 0.101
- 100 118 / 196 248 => 5.3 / 1.499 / 0.055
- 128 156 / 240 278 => 4.0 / 1.504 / 0.099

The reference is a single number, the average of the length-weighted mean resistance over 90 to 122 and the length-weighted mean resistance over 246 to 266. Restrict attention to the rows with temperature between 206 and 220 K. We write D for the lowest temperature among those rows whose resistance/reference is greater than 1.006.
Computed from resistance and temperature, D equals 209.0 K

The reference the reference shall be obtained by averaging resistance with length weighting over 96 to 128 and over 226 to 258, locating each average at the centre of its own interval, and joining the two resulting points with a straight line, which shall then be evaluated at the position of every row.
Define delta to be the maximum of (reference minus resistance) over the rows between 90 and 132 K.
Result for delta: 0.11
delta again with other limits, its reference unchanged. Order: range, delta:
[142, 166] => 0.04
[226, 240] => 0.08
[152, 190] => 0.10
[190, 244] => 0.13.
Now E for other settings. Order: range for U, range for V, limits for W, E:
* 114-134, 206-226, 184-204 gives 31.2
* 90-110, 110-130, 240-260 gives 31.4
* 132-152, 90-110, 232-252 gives 31.2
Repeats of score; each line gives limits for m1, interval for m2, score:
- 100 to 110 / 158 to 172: 0.98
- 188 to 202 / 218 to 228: 1.12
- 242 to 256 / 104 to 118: 1.10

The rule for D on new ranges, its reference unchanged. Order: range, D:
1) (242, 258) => 243.0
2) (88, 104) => 89.0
